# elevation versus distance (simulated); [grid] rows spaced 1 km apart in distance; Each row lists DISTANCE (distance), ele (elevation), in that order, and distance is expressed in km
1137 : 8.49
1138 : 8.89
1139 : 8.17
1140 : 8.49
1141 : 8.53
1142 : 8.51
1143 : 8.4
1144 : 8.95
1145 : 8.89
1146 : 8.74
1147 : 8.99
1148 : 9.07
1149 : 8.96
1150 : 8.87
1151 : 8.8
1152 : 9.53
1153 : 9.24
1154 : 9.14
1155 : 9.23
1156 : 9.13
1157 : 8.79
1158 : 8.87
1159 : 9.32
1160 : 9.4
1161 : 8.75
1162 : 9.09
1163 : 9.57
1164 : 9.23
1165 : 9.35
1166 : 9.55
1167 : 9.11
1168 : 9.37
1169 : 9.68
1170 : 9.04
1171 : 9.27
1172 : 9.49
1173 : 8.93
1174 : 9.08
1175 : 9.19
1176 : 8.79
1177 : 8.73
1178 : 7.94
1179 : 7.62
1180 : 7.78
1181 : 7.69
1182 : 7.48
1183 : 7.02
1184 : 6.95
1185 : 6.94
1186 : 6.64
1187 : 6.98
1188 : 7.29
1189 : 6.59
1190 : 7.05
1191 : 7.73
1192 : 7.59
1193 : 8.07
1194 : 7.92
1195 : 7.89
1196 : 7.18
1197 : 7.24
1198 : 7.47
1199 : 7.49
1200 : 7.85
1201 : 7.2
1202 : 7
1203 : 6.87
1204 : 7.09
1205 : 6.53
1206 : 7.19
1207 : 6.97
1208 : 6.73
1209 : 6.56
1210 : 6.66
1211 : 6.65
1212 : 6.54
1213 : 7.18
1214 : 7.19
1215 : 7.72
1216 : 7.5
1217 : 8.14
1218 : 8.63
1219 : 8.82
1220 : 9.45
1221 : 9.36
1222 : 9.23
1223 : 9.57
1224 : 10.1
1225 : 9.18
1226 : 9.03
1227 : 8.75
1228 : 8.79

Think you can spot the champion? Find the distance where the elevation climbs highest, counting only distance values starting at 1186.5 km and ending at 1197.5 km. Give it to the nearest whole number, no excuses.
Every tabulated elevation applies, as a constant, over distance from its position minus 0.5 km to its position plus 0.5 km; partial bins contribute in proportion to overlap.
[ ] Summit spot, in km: 1193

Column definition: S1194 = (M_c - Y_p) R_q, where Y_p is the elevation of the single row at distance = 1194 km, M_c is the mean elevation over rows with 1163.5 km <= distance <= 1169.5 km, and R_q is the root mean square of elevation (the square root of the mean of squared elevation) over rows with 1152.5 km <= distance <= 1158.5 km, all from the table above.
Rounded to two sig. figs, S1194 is 13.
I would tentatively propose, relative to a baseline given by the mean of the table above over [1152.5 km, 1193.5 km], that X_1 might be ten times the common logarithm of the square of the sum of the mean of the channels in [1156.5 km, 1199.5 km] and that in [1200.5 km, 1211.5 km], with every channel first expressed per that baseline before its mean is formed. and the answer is 5.0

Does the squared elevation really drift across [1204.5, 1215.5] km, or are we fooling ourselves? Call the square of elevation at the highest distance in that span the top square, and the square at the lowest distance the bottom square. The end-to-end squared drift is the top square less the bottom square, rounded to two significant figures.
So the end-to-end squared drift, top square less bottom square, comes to 17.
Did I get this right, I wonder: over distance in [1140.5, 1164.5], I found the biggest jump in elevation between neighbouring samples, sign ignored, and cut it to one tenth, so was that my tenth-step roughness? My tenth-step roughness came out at 0.073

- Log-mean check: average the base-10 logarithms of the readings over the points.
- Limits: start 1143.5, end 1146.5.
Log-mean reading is 0.95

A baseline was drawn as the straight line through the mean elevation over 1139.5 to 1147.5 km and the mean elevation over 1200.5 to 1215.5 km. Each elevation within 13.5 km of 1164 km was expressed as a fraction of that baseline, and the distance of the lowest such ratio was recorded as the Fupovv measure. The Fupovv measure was 1151 km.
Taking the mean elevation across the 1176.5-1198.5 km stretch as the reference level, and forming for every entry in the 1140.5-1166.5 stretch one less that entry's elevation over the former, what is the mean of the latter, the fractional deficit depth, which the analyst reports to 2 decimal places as -0.21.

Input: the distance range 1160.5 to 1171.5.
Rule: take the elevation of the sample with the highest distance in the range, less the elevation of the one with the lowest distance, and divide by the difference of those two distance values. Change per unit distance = 0.052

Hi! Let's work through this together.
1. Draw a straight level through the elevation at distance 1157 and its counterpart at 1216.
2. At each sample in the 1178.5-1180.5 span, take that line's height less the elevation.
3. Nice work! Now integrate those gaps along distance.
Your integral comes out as 1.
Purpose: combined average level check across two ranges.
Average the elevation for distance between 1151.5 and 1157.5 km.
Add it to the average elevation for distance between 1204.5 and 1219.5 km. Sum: 16.4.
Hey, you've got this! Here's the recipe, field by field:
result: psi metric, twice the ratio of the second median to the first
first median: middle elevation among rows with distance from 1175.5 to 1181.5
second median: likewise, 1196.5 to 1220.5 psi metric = 1.83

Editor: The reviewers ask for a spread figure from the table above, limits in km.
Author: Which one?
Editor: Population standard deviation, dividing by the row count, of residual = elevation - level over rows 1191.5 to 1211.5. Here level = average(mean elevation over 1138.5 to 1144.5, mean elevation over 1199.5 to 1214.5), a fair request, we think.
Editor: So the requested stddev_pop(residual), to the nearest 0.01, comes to 0.47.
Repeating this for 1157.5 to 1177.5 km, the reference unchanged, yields 0.28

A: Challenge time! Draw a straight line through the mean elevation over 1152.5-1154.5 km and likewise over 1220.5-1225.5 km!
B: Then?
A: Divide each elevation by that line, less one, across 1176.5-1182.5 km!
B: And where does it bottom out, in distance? 1182 km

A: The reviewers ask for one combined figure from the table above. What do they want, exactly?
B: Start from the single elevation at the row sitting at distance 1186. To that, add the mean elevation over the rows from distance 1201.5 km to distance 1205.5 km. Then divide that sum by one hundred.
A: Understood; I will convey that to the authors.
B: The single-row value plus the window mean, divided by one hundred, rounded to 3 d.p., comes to 0.135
